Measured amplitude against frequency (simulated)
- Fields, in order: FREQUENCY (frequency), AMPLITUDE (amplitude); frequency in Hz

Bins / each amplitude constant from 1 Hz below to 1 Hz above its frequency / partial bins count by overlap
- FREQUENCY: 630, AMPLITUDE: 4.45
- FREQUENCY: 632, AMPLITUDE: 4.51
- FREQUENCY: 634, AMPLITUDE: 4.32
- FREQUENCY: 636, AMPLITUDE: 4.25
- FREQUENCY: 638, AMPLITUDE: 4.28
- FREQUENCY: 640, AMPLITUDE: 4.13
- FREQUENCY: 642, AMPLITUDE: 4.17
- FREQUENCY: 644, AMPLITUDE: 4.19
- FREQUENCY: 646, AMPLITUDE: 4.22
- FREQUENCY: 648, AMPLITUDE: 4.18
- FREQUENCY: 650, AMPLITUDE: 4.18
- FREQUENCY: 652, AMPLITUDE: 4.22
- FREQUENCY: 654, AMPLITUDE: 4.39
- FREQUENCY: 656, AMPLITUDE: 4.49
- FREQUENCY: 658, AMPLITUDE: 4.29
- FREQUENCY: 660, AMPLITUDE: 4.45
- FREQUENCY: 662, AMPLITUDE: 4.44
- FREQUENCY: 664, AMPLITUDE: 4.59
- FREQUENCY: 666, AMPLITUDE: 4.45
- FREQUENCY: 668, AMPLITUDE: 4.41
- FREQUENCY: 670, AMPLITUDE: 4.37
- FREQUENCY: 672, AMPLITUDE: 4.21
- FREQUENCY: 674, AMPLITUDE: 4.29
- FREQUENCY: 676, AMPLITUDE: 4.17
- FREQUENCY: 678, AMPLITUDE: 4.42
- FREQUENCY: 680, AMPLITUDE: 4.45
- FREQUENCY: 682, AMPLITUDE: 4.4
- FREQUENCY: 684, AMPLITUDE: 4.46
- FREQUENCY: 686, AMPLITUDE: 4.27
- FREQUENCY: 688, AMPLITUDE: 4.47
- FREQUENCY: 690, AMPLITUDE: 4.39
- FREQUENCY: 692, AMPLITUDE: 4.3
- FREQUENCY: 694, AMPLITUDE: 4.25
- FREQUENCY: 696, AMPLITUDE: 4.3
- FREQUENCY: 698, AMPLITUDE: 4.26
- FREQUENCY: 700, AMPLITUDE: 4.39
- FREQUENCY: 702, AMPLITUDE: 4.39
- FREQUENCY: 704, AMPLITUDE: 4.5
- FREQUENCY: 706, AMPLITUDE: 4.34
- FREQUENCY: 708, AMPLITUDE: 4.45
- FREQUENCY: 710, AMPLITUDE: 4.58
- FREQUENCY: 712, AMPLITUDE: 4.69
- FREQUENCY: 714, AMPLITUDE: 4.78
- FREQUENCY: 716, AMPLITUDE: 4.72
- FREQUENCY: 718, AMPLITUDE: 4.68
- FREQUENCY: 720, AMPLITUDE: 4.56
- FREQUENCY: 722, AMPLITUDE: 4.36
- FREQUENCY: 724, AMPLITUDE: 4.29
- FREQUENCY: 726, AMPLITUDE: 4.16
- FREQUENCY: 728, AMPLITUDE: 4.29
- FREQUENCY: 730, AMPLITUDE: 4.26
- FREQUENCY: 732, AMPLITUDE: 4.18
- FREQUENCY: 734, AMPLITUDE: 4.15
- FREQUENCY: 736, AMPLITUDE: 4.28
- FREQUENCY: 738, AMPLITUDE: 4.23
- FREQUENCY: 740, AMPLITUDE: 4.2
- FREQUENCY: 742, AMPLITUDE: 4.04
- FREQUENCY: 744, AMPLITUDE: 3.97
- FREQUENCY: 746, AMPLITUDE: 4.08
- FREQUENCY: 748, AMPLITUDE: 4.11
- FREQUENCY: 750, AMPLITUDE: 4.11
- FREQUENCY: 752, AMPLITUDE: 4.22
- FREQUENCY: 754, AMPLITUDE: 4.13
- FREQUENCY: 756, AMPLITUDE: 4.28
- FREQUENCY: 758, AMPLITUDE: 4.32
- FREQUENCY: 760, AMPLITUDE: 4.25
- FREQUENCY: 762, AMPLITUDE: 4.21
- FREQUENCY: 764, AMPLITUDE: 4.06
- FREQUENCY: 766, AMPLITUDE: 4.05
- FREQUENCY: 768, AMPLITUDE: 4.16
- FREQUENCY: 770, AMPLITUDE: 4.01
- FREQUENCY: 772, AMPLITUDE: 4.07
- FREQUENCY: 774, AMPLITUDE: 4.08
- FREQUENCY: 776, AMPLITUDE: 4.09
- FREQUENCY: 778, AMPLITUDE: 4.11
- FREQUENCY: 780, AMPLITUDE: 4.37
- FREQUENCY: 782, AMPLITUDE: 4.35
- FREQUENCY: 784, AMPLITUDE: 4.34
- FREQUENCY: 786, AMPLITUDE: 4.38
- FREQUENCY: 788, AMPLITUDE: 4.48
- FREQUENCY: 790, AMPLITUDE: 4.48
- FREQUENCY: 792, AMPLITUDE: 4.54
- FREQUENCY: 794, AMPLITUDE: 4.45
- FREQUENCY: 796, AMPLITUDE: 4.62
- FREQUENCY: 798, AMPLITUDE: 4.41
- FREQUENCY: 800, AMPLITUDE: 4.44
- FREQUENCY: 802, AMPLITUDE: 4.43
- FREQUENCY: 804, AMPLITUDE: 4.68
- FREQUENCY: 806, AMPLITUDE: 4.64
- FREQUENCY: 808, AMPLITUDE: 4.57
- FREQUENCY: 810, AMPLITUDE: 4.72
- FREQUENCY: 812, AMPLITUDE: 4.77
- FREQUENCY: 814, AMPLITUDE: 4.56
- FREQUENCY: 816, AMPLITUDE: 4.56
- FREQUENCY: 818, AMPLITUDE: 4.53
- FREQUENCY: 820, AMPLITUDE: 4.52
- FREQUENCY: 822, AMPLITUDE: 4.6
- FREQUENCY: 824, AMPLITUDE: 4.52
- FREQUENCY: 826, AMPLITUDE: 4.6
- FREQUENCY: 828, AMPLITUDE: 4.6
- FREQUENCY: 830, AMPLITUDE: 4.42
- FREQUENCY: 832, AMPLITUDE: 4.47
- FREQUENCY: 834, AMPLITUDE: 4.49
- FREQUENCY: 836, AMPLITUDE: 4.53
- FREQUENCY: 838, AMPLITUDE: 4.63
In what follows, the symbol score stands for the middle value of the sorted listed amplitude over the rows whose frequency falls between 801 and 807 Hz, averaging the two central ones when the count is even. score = 4.64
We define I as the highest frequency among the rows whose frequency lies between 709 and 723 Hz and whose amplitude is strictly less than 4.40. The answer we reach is 722 Hz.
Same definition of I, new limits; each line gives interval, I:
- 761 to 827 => 786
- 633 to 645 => 644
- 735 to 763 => 762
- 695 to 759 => 758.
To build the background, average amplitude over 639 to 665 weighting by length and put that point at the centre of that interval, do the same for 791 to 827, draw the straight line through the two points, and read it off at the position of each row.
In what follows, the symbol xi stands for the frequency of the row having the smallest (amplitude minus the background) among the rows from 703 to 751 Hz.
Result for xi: 744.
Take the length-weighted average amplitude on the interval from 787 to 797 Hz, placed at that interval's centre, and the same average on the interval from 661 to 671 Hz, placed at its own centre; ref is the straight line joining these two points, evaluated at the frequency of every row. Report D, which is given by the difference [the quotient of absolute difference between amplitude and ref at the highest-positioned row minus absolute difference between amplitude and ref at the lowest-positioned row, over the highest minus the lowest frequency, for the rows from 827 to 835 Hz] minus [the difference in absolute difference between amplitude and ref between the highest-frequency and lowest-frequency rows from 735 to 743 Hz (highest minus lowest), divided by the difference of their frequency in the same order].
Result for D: -0.04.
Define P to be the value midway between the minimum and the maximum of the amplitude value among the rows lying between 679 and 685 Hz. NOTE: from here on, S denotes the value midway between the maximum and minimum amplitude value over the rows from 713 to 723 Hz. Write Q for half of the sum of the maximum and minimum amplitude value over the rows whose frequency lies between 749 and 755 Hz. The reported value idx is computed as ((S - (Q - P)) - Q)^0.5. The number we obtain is 0.82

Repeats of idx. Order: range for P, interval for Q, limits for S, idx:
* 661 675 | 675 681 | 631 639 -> 0.40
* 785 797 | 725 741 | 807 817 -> 0.85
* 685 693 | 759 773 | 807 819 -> 0.87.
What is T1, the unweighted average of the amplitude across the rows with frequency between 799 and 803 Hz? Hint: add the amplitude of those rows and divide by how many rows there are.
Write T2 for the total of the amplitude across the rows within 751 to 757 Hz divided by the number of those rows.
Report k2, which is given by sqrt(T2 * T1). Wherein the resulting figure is 4.32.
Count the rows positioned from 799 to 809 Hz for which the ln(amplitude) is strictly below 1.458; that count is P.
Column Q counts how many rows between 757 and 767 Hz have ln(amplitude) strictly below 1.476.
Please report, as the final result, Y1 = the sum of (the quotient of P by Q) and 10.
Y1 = 10.0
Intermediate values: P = 0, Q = 5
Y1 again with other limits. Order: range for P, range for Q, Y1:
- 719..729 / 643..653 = 10.6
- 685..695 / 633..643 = 10.4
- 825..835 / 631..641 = 10.0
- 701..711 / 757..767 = 10.0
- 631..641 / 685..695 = 11.0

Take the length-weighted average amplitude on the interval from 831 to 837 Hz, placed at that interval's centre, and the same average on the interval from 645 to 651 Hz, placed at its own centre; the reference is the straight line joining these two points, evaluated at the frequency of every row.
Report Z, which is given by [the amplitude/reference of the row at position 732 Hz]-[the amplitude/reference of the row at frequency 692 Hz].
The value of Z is -0.04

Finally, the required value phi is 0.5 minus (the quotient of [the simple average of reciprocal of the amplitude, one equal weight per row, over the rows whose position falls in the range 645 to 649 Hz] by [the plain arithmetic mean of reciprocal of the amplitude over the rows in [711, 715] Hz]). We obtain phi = -0.63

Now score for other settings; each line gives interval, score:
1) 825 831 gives 4.60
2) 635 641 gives 4.25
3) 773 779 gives 4.09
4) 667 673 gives 4.37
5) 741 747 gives 4.04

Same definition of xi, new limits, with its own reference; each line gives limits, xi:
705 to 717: 706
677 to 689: 686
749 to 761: 750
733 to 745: 744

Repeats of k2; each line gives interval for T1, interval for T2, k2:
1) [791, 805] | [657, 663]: 4.45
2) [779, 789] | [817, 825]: 4.46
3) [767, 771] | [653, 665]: 4.26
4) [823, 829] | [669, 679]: 4.43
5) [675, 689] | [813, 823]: 4.46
